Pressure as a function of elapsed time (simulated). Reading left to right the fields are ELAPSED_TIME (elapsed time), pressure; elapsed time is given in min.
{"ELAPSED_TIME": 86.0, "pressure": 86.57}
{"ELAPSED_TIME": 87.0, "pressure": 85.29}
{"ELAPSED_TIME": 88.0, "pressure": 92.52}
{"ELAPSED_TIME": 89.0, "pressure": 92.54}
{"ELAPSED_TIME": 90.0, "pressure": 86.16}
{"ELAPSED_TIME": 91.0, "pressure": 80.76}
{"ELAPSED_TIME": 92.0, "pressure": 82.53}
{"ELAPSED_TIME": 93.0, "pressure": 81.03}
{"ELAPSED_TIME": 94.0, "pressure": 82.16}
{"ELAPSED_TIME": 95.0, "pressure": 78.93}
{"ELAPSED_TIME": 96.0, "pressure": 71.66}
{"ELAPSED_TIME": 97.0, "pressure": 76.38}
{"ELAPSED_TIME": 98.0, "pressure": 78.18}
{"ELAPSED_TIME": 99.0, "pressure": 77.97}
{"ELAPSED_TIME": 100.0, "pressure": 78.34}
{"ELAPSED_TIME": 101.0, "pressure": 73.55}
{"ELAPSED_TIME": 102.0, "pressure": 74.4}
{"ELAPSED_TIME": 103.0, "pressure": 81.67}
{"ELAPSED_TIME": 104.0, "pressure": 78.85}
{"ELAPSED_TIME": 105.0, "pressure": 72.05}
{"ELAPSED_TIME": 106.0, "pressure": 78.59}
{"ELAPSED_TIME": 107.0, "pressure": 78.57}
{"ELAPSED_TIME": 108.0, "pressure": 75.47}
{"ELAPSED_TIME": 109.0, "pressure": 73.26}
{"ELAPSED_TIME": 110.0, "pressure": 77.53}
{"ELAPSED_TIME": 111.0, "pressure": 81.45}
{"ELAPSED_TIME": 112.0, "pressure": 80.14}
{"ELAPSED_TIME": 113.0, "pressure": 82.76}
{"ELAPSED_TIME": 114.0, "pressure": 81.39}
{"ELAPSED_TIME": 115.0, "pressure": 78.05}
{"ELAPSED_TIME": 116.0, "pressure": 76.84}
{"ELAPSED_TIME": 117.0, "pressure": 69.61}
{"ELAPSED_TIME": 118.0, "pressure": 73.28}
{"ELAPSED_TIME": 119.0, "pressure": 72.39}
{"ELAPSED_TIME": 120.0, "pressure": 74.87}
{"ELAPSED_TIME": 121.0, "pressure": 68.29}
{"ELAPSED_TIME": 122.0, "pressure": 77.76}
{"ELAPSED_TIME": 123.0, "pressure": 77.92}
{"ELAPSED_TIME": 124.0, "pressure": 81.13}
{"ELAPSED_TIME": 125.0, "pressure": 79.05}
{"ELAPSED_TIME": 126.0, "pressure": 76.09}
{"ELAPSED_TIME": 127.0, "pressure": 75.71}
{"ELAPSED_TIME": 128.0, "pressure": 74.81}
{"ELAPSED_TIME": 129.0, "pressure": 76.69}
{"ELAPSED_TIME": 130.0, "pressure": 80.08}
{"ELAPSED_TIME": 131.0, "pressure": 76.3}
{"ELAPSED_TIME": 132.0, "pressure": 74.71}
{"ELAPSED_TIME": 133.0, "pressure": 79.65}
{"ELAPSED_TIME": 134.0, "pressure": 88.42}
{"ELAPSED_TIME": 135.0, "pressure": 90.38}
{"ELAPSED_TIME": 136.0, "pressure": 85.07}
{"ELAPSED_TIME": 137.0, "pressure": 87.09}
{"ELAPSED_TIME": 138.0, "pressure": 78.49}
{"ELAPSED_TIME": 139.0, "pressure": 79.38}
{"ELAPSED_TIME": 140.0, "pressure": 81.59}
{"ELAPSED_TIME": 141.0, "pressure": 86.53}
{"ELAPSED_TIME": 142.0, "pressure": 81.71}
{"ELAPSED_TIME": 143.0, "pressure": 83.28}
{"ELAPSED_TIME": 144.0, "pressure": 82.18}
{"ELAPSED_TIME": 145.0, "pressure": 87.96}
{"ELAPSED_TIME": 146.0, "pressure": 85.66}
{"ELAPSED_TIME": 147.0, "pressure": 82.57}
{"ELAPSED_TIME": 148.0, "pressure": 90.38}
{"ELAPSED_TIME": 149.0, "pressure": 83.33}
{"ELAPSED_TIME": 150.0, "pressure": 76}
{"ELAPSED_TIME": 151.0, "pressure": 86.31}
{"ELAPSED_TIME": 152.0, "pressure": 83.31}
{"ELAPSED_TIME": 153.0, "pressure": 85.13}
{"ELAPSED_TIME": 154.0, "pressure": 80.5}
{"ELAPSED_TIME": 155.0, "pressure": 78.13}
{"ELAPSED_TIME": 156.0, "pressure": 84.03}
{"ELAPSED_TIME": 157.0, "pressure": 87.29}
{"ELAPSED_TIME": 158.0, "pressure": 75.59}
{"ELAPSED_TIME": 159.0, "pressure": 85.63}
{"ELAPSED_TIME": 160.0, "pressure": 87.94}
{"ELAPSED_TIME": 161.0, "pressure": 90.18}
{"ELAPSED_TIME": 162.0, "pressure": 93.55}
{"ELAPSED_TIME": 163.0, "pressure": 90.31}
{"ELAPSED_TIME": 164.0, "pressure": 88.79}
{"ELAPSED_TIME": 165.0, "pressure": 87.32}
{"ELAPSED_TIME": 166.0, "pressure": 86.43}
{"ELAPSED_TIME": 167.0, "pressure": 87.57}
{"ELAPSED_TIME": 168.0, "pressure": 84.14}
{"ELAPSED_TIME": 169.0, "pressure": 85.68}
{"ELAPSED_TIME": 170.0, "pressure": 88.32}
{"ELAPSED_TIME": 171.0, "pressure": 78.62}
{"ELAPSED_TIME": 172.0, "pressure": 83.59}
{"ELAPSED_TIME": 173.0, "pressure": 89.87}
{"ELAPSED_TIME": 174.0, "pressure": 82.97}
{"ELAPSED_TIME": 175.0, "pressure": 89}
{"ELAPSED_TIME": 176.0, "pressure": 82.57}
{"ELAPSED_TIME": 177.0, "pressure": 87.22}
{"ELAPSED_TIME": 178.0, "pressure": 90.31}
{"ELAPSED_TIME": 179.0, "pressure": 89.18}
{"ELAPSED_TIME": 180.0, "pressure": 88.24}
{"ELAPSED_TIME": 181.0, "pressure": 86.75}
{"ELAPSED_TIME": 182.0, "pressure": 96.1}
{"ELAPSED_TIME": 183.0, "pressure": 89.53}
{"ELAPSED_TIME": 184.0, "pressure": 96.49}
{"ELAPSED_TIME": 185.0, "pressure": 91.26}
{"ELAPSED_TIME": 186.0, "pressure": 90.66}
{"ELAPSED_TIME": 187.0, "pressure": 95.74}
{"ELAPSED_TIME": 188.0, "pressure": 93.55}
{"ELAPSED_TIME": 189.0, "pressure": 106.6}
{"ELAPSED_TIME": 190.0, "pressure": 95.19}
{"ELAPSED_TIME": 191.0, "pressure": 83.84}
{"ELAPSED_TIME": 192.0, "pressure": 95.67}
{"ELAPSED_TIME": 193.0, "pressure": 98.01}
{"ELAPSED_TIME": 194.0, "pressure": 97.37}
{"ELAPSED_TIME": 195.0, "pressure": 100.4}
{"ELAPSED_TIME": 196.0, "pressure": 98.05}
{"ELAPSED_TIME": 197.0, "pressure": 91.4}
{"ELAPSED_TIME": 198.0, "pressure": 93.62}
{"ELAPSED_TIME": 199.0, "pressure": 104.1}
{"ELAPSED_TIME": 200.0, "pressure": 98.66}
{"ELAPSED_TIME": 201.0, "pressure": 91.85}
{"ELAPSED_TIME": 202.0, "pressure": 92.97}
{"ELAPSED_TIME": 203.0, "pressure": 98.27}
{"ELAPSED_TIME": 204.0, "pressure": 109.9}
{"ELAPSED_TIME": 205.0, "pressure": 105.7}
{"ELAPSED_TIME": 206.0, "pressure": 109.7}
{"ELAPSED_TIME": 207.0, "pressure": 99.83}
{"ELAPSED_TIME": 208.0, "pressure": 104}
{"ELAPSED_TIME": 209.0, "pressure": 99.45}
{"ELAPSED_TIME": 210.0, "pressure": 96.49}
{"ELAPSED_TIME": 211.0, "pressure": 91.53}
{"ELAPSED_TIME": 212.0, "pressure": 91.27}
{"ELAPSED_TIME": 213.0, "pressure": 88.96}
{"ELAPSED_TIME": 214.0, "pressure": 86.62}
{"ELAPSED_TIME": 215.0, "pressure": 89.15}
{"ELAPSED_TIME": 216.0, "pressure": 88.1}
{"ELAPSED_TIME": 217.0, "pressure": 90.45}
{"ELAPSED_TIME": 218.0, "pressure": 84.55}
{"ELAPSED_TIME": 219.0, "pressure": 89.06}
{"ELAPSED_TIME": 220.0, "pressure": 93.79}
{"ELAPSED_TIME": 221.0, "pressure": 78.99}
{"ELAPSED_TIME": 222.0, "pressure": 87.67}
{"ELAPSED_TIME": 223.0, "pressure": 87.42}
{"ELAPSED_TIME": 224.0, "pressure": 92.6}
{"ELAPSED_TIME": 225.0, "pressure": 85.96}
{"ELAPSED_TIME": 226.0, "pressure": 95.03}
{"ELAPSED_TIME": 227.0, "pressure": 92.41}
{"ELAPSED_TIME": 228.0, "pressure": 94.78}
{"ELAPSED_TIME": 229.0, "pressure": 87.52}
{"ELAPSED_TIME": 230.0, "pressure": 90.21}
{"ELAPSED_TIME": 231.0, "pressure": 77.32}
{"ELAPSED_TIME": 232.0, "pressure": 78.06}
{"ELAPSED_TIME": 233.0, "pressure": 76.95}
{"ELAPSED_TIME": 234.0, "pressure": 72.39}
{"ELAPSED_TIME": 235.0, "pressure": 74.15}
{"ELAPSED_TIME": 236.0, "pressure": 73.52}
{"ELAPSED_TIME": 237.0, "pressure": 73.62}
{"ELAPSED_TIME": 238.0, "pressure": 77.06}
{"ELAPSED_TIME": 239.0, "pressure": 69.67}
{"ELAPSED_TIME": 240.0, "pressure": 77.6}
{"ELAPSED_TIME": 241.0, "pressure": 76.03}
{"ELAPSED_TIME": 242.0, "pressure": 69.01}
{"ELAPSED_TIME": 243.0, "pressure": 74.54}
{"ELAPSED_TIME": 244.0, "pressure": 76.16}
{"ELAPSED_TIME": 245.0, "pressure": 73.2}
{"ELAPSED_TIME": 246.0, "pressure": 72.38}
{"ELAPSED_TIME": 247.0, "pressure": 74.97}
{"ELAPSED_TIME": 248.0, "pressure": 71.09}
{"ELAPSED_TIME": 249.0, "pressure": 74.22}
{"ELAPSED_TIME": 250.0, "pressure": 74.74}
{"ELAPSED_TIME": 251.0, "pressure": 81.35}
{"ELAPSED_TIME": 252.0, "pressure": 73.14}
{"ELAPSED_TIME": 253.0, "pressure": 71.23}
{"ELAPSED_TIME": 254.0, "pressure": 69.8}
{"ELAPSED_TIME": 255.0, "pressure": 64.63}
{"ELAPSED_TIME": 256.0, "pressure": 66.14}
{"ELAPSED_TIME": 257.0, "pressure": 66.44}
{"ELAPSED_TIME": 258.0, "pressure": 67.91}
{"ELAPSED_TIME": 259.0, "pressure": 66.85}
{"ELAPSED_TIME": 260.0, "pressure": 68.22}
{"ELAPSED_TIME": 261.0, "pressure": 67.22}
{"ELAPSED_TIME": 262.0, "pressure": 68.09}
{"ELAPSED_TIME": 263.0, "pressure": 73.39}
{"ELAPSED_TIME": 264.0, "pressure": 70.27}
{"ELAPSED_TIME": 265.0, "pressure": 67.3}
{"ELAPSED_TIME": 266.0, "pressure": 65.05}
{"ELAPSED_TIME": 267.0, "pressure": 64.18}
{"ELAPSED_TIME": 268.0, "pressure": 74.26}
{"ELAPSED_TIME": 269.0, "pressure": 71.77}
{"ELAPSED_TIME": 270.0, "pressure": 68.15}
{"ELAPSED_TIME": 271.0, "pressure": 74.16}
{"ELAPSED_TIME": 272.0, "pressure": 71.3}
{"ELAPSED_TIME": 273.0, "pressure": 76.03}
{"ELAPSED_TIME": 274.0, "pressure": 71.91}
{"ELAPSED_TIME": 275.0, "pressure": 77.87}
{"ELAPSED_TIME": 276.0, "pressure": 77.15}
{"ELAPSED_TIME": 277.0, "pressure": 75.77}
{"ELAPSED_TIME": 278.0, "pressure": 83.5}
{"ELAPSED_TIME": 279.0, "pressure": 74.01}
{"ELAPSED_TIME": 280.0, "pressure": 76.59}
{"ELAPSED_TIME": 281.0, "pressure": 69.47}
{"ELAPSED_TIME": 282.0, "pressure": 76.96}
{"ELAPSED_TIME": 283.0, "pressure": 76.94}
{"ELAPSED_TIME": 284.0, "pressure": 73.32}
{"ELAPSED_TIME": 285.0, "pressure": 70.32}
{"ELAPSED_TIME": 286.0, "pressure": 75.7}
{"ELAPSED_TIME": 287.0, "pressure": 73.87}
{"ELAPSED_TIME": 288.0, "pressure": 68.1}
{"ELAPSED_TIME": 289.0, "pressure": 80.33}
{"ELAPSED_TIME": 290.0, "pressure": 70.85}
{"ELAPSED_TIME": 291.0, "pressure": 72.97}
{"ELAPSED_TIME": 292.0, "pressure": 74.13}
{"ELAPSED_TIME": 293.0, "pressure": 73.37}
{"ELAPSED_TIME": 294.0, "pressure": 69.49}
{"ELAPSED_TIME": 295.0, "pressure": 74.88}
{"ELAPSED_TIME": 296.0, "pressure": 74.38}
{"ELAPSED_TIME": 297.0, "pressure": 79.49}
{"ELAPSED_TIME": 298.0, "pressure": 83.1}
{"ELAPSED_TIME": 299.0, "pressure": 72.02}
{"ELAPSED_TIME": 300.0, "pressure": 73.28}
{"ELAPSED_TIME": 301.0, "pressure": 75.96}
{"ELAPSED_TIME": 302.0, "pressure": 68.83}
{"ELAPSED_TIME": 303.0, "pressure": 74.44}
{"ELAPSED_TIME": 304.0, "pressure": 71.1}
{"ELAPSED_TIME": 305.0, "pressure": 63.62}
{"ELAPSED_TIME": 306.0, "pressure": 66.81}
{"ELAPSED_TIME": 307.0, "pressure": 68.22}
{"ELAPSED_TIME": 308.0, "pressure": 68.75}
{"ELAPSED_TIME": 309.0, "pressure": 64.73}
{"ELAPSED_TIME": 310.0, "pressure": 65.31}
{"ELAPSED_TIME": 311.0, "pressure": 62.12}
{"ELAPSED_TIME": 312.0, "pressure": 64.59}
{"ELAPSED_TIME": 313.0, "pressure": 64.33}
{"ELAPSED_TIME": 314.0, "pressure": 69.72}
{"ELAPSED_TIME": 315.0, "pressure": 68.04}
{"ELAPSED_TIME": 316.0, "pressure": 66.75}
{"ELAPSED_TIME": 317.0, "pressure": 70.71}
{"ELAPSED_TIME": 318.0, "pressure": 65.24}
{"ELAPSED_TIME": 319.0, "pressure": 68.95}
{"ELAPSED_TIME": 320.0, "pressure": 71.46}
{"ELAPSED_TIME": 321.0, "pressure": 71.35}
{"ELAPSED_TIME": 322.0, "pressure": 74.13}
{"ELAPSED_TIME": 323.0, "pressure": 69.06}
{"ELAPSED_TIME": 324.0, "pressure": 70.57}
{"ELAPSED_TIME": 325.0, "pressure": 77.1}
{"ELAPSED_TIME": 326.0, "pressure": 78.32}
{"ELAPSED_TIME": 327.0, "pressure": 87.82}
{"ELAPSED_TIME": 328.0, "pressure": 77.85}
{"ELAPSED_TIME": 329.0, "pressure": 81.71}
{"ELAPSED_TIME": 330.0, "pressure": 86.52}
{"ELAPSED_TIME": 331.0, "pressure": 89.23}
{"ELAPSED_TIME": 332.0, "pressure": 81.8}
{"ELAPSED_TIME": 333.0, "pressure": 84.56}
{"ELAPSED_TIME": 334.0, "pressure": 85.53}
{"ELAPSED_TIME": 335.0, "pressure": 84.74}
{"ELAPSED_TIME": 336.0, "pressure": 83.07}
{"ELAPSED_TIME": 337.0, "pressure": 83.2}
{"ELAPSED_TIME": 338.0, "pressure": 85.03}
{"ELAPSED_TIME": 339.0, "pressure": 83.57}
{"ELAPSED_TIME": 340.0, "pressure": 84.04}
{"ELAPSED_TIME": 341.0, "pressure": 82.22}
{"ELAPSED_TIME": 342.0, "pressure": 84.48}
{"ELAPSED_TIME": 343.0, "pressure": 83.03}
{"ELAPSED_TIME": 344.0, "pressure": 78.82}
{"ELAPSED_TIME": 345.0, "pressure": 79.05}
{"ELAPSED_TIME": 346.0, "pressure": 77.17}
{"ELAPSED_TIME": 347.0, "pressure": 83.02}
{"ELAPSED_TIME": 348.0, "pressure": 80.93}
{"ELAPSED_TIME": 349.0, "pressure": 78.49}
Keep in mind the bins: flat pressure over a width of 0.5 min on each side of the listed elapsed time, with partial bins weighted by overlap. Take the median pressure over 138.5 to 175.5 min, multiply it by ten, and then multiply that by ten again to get 8563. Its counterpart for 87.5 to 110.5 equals 7857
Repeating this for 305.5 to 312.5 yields 6531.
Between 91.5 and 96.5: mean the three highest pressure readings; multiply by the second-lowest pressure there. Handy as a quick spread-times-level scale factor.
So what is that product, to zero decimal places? 6465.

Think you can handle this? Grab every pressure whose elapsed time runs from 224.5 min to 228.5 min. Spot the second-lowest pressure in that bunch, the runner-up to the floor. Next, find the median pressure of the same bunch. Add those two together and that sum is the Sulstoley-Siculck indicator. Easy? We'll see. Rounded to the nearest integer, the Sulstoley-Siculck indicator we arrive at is 186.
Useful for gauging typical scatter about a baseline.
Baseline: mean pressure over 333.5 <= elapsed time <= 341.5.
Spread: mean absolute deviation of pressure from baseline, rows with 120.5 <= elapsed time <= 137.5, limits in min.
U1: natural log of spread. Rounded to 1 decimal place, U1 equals 1.8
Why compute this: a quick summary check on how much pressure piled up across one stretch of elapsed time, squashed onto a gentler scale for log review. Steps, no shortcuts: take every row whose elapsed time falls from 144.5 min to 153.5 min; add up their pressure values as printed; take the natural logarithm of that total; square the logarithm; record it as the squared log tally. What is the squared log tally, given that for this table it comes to 44.0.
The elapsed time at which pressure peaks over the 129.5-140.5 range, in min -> 135.0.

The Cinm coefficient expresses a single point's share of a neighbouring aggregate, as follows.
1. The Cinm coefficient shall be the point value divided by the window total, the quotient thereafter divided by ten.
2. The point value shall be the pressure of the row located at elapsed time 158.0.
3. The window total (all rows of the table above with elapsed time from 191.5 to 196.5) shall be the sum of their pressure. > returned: 0.0154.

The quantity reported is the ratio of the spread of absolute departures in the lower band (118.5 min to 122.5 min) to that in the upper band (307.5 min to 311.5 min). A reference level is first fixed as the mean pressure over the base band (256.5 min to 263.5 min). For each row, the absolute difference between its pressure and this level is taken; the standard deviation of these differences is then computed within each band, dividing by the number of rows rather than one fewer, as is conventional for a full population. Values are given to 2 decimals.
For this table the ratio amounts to 1.70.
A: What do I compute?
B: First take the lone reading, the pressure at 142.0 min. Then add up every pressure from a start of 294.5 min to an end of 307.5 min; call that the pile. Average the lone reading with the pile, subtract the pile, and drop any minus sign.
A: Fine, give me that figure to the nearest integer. 432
